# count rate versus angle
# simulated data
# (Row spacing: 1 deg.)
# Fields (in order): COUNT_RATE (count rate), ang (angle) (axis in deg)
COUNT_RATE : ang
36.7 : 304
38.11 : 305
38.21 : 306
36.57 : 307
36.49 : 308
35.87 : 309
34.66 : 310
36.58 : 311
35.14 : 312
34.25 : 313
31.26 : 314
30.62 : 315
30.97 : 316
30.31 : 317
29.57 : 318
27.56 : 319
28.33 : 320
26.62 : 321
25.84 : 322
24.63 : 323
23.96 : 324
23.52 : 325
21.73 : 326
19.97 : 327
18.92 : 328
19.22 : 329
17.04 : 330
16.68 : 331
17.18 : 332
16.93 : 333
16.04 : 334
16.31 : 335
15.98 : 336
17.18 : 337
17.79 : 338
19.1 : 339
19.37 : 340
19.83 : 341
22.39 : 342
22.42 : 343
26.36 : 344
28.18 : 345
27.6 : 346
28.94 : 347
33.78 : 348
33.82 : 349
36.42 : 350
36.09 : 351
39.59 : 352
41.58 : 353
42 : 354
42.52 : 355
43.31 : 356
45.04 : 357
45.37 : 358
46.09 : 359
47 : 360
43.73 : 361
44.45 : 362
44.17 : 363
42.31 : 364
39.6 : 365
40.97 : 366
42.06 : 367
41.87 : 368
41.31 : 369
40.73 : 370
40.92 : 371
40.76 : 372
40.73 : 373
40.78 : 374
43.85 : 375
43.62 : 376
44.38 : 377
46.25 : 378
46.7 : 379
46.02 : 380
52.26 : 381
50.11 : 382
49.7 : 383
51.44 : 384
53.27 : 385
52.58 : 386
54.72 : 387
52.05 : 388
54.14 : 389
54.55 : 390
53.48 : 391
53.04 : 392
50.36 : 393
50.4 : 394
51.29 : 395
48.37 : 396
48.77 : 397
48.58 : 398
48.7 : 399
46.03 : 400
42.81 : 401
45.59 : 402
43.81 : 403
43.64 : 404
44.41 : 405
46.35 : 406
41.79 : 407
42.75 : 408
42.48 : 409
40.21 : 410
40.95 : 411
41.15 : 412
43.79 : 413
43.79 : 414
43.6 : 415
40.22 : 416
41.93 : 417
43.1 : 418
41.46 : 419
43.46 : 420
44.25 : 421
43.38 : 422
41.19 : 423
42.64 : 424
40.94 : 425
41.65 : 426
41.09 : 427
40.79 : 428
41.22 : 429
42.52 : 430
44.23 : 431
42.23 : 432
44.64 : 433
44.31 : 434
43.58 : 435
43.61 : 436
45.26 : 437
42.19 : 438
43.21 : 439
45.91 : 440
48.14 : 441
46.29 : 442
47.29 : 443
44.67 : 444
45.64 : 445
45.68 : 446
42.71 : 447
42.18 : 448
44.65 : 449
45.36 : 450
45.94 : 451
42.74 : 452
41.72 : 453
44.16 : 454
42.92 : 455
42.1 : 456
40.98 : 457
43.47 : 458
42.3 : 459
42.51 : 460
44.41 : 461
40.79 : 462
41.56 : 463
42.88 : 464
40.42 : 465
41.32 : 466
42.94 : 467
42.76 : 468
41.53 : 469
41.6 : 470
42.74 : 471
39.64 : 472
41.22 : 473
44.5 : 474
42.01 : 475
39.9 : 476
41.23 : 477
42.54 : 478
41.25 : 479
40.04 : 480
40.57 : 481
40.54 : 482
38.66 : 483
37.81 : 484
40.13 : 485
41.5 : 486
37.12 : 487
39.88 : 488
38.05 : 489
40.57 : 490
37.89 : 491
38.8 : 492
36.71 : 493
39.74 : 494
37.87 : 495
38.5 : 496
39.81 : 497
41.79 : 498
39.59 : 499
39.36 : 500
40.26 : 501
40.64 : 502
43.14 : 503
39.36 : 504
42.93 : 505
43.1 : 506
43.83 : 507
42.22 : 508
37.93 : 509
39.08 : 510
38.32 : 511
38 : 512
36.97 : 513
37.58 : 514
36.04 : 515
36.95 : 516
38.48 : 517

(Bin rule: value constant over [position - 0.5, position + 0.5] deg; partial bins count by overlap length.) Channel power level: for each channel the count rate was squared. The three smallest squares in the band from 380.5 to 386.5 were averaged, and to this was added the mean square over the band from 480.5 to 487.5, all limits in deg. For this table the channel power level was 4103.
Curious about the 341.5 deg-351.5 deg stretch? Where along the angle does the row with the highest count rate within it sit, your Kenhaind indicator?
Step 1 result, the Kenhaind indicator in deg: 350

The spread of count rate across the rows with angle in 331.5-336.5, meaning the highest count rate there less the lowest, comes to 1.2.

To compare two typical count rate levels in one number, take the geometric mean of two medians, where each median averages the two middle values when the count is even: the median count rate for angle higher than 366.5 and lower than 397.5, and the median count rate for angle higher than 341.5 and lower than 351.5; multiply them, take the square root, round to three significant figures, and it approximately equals 37.3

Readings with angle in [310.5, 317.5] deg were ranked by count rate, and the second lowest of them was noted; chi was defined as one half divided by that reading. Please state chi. 0.0163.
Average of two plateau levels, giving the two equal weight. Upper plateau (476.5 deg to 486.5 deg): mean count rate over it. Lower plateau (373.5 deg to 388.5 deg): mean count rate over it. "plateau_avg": 44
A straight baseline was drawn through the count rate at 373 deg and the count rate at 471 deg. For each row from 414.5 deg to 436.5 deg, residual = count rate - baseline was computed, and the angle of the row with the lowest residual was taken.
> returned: 416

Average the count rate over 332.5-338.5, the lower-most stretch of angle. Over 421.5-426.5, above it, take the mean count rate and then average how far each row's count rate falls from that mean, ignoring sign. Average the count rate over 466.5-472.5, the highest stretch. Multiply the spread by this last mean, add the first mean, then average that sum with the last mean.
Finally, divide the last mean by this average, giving 0.89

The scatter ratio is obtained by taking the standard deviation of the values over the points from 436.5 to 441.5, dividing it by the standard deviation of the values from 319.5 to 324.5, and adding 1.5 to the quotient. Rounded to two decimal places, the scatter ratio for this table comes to 2.86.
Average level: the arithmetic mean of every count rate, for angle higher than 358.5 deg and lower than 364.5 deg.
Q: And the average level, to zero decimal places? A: 45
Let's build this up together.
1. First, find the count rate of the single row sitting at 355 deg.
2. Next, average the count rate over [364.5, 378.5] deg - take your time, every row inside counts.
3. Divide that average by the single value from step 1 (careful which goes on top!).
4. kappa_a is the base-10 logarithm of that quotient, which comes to -0.005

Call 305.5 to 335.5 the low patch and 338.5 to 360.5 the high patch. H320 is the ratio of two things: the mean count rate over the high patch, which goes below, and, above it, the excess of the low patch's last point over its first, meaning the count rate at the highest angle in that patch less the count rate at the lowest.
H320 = -0.65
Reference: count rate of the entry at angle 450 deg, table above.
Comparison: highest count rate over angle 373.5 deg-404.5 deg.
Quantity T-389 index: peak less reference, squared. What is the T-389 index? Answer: 88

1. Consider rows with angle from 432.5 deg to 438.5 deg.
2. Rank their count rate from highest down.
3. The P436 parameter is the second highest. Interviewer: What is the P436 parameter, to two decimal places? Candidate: 44.64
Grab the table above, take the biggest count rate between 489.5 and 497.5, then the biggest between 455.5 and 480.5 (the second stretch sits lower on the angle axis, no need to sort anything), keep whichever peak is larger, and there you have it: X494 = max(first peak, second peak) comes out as 44.5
